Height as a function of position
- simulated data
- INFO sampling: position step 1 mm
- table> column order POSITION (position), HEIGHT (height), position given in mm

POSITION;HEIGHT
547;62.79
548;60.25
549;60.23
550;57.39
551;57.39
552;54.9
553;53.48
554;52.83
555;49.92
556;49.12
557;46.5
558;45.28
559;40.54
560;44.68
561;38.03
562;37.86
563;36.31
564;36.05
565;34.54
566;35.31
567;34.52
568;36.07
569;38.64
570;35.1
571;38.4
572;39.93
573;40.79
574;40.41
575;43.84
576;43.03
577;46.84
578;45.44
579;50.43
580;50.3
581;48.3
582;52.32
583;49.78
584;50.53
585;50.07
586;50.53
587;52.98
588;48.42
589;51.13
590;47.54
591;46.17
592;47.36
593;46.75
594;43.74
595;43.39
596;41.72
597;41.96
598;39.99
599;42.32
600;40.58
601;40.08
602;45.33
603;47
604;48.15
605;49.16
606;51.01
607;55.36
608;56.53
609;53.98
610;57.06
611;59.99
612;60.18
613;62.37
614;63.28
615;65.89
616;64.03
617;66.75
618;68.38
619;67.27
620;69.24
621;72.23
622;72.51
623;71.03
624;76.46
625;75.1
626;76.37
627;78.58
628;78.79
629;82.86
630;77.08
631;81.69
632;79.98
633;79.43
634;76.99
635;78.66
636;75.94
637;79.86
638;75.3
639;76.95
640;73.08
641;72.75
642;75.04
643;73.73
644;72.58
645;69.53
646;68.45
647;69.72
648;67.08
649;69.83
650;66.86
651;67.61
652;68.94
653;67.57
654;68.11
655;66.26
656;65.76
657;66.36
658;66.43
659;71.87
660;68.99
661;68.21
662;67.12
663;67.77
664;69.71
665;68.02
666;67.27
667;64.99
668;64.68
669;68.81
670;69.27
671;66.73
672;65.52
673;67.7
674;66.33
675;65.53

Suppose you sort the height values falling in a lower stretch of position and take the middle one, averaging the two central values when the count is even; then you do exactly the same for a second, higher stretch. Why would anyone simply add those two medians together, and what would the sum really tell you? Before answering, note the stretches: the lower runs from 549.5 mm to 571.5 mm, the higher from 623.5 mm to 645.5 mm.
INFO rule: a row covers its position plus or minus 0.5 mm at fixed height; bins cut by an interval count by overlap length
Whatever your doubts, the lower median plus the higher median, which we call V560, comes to 116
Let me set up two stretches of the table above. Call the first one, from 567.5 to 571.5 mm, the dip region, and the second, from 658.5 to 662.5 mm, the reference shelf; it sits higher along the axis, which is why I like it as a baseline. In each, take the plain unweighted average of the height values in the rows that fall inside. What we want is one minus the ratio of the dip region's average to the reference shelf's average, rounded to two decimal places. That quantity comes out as 0.46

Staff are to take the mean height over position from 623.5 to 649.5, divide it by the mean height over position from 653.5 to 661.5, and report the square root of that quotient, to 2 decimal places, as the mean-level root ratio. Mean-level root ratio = 1.06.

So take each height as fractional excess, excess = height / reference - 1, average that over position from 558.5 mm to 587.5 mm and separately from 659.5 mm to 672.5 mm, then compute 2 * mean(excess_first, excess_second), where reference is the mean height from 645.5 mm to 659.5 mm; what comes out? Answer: -0.38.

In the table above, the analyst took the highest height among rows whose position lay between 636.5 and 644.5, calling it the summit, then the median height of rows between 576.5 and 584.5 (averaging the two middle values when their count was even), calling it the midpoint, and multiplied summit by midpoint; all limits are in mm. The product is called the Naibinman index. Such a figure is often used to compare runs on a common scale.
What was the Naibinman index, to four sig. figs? 3996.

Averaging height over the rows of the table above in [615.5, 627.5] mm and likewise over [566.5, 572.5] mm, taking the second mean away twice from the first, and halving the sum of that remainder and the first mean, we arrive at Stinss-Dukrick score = 34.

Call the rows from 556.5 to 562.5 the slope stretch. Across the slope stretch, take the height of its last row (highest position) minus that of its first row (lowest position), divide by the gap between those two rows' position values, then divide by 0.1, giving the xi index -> -17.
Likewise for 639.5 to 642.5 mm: 10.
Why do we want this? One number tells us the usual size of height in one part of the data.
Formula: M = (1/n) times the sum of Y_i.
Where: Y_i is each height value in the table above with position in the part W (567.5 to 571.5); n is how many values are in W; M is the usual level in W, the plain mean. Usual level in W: 37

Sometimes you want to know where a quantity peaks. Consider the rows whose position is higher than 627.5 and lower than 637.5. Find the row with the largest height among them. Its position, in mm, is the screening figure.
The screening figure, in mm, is 629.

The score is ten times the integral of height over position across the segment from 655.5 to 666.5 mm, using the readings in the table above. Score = 7475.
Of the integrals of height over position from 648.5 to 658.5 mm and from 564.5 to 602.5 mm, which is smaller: 674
